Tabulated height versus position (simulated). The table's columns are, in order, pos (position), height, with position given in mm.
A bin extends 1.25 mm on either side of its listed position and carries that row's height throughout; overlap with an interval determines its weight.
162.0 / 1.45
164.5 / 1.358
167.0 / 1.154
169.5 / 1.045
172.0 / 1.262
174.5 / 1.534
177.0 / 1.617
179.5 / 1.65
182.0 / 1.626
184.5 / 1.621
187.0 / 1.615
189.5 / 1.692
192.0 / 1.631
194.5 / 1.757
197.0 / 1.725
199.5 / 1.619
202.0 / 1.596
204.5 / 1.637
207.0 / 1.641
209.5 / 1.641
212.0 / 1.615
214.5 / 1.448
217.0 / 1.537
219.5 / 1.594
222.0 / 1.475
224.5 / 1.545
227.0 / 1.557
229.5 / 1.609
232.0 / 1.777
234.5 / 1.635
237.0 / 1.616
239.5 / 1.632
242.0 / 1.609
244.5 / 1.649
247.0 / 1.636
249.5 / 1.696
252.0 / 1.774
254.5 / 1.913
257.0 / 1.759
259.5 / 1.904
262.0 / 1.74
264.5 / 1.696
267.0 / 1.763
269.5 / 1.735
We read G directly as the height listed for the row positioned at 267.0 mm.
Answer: 1.763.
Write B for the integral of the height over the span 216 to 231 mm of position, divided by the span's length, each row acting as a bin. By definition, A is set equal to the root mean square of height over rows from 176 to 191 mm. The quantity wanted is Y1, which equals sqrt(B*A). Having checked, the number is 1.60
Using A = 1.64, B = 1.56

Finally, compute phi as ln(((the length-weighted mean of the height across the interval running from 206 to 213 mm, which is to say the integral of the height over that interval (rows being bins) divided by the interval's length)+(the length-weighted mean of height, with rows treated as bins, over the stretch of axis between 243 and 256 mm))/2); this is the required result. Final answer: 0.520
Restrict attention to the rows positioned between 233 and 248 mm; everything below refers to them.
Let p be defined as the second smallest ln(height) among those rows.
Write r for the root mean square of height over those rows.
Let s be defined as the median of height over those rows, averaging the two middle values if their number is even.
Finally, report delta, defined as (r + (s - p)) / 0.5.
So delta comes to 5.57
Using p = 0.48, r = 1.63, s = 1.63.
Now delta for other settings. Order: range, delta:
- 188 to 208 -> 5.64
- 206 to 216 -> 5.47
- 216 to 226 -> 5.30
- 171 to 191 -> 5.55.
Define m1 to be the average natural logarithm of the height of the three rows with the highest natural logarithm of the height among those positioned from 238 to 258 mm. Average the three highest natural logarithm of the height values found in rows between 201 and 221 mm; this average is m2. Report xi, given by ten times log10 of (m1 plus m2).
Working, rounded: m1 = 0.596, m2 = 0.494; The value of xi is 0.4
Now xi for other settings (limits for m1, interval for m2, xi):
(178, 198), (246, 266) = 0.7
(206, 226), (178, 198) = 0.1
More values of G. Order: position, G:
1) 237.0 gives 1.616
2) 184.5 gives 1.621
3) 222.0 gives 1.475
